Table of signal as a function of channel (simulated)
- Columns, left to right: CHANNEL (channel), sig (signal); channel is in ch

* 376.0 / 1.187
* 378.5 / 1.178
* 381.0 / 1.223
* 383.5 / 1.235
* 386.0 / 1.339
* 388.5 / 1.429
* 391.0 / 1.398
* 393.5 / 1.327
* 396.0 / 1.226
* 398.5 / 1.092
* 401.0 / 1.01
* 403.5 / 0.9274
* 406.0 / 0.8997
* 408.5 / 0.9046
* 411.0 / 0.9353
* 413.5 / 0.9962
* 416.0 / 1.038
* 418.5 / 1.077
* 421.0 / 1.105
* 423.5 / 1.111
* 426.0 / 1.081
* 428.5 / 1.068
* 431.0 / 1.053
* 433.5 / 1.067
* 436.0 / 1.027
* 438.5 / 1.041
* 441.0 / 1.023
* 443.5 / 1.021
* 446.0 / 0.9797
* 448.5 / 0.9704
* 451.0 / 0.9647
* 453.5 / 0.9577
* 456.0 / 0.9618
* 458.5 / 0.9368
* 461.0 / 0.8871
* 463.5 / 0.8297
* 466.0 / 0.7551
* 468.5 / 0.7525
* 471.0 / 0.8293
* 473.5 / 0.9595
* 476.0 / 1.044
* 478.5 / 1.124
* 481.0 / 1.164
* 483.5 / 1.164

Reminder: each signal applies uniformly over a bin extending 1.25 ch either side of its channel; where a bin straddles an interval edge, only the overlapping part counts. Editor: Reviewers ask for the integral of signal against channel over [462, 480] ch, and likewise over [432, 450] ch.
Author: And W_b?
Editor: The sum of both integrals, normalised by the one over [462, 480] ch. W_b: 2.13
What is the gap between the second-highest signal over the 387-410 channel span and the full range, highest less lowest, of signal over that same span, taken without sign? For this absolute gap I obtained 0.87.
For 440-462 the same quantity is 0.89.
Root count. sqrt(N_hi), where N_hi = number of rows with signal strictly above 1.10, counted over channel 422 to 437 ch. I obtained 1.0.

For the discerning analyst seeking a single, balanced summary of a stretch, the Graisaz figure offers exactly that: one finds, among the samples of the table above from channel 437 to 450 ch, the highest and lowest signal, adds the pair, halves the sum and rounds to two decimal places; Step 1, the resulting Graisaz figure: 1.01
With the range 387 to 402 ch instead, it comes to 1.22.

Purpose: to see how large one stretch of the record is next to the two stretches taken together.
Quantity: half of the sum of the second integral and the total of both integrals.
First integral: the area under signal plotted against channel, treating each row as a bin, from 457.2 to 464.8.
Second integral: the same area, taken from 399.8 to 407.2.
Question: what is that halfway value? 10.4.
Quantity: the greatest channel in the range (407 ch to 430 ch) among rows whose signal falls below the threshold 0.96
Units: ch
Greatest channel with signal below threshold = 411.0 ch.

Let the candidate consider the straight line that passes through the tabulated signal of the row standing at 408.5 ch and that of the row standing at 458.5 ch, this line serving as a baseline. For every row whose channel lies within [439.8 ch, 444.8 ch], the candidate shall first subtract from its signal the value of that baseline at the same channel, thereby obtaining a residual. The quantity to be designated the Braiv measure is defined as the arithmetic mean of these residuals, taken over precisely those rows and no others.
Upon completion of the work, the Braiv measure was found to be 0.10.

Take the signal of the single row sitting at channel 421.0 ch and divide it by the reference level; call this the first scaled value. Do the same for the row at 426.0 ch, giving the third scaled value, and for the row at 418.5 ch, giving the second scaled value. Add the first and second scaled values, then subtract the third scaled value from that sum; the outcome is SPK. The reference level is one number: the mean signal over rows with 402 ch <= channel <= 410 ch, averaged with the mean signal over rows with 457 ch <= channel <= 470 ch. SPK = 1.26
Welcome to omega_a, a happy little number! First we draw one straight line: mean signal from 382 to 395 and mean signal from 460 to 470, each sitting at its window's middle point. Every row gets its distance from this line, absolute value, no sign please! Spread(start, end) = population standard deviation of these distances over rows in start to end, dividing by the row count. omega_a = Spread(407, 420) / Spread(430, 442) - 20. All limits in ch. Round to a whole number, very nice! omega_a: -15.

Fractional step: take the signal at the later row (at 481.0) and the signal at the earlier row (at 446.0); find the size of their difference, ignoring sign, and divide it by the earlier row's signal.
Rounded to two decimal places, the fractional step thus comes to 0.19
